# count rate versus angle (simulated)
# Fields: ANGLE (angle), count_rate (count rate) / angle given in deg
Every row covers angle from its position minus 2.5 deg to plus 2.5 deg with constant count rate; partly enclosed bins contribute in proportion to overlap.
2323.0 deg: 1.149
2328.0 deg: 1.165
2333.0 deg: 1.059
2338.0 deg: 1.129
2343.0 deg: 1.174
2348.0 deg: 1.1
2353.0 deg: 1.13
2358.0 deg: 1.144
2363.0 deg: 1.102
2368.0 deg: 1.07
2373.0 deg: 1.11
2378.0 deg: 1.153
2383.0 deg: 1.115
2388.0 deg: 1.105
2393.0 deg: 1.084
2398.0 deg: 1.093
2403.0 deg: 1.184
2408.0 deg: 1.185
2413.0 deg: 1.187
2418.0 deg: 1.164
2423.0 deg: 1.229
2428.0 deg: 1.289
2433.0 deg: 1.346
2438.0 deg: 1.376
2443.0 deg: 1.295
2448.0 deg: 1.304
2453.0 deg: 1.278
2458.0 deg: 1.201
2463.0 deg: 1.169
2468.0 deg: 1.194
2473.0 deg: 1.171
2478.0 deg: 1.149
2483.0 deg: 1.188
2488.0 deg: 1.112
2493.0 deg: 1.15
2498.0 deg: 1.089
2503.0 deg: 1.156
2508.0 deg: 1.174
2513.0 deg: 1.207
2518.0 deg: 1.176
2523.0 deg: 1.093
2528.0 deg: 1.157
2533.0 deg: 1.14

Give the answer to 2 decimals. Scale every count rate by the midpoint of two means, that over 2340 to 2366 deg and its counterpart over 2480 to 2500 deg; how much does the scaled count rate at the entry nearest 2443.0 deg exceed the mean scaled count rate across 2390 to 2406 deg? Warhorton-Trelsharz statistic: 0.15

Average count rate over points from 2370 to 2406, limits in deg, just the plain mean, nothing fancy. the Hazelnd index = 1.121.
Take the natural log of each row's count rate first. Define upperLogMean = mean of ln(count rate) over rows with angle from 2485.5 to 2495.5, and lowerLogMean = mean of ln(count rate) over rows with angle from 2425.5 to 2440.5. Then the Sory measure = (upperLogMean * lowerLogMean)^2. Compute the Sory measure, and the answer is 0.0013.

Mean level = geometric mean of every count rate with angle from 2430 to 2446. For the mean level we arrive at 1.34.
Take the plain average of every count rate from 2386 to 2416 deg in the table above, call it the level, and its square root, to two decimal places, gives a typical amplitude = 1.07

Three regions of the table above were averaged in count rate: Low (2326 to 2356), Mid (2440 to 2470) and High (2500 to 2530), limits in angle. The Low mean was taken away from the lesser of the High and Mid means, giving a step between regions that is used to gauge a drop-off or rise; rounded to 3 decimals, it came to 0.034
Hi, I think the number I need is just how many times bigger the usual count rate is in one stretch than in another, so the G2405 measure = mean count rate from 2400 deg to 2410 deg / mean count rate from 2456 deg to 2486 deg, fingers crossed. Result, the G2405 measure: 1.00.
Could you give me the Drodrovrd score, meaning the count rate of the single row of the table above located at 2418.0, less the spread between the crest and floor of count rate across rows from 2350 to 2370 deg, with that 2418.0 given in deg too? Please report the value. 1.09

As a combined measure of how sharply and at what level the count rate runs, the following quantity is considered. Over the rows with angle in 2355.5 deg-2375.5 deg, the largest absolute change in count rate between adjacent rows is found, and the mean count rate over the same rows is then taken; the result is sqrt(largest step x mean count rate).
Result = 0.22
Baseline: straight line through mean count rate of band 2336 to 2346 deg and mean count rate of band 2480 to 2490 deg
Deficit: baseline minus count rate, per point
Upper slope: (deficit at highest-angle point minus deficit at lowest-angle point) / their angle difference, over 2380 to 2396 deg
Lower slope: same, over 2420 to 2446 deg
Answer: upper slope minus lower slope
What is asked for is 0.006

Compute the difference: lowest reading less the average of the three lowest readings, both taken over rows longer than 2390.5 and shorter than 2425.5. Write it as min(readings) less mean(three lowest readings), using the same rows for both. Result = -0.030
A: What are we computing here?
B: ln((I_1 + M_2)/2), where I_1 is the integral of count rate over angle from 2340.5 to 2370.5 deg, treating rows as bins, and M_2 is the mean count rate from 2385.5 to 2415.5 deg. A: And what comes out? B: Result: 2.85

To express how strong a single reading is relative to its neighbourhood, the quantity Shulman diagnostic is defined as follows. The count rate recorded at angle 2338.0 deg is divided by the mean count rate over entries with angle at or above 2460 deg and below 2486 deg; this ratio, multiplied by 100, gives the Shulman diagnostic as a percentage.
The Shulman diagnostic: 96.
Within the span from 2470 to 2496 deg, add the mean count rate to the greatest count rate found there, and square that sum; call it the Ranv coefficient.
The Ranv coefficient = 5.48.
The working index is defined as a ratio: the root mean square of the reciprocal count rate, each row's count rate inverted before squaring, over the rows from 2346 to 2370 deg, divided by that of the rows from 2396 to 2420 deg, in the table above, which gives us 1.05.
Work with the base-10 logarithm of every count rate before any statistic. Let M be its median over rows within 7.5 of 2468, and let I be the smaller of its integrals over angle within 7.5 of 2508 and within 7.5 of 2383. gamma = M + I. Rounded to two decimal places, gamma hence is 0.83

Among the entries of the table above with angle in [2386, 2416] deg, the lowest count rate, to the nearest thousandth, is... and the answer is 1.084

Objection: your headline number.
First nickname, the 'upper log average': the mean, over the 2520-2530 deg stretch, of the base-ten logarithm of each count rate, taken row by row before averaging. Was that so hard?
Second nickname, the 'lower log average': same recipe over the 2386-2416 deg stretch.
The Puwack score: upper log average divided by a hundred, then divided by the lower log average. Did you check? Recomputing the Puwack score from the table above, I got 0.0090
